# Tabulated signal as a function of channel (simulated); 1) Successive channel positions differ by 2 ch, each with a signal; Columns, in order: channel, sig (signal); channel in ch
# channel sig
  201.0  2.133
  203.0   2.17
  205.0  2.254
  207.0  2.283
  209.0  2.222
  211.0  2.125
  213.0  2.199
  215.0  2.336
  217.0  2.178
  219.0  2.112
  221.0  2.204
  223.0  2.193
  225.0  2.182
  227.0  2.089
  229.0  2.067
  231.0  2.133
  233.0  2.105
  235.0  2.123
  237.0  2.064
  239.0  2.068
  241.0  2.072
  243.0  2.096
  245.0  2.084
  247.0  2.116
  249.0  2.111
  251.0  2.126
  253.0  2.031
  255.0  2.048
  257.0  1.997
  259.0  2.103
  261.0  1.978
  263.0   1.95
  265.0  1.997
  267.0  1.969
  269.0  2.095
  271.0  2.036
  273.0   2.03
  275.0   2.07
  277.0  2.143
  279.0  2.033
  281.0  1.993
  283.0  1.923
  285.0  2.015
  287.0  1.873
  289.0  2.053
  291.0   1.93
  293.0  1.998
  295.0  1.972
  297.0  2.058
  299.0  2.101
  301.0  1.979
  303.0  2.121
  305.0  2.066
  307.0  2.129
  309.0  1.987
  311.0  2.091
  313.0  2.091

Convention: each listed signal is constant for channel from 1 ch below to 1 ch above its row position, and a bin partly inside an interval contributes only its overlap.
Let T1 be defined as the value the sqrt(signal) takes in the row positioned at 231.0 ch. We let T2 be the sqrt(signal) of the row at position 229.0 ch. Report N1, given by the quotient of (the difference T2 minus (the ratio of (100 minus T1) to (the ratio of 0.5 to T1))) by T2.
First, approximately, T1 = 1.46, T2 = 1.44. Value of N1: -199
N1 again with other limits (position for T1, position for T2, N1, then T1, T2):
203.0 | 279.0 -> -203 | 1.47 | 1.43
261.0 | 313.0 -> -191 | 1.41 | 1.45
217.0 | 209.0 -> -194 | 1.48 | 1.49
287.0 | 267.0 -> -191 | 1.37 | 1.40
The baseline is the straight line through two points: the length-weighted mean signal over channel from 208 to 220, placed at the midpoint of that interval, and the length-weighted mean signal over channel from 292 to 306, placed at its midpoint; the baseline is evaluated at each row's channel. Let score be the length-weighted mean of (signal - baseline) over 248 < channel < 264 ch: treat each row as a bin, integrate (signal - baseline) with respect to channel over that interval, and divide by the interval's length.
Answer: -0.08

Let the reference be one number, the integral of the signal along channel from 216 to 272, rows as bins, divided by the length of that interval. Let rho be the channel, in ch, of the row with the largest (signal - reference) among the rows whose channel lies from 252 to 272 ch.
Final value 259.0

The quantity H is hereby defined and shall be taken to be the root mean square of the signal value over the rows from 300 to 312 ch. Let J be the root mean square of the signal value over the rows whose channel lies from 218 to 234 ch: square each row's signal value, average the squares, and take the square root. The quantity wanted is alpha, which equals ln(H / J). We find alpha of -0.035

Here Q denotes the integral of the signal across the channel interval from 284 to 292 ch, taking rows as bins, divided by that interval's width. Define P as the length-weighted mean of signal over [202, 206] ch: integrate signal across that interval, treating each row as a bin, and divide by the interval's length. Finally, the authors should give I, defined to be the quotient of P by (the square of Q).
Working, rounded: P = 2.212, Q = 1.97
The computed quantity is 0.571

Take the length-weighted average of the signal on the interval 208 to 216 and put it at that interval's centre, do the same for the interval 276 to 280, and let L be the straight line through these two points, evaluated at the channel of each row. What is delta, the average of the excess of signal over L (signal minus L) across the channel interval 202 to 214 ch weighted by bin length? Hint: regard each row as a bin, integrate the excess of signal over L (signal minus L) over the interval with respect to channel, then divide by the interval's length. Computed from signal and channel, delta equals -0.020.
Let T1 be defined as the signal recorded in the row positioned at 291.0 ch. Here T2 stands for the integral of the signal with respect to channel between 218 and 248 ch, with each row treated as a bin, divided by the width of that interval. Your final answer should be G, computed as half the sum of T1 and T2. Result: 2.02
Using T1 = 1.93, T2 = 2.11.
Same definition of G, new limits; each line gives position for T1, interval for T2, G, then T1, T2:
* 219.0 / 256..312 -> 2.07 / 2.112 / 2.02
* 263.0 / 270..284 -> 1.99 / 1.95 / 2.03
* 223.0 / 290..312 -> 2.12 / 2.193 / 2.04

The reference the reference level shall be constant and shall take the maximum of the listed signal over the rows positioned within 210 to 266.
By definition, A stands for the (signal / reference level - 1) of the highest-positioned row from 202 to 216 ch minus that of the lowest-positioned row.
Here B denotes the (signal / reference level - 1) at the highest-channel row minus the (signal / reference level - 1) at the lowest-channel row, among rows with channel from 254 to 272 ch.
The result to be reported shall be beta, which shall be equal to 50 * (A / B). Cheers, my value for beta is -692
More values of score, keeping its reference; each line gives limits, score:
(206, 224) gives 0.01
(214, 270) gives -0.05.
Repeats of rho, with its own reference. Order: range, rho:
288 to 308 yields 307.0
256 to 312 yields 277.0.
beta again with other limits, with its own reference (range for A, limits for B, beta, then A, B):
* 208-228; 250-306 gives 111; -0.057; -0.03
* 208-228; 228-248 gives -136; -0.057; 0.02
